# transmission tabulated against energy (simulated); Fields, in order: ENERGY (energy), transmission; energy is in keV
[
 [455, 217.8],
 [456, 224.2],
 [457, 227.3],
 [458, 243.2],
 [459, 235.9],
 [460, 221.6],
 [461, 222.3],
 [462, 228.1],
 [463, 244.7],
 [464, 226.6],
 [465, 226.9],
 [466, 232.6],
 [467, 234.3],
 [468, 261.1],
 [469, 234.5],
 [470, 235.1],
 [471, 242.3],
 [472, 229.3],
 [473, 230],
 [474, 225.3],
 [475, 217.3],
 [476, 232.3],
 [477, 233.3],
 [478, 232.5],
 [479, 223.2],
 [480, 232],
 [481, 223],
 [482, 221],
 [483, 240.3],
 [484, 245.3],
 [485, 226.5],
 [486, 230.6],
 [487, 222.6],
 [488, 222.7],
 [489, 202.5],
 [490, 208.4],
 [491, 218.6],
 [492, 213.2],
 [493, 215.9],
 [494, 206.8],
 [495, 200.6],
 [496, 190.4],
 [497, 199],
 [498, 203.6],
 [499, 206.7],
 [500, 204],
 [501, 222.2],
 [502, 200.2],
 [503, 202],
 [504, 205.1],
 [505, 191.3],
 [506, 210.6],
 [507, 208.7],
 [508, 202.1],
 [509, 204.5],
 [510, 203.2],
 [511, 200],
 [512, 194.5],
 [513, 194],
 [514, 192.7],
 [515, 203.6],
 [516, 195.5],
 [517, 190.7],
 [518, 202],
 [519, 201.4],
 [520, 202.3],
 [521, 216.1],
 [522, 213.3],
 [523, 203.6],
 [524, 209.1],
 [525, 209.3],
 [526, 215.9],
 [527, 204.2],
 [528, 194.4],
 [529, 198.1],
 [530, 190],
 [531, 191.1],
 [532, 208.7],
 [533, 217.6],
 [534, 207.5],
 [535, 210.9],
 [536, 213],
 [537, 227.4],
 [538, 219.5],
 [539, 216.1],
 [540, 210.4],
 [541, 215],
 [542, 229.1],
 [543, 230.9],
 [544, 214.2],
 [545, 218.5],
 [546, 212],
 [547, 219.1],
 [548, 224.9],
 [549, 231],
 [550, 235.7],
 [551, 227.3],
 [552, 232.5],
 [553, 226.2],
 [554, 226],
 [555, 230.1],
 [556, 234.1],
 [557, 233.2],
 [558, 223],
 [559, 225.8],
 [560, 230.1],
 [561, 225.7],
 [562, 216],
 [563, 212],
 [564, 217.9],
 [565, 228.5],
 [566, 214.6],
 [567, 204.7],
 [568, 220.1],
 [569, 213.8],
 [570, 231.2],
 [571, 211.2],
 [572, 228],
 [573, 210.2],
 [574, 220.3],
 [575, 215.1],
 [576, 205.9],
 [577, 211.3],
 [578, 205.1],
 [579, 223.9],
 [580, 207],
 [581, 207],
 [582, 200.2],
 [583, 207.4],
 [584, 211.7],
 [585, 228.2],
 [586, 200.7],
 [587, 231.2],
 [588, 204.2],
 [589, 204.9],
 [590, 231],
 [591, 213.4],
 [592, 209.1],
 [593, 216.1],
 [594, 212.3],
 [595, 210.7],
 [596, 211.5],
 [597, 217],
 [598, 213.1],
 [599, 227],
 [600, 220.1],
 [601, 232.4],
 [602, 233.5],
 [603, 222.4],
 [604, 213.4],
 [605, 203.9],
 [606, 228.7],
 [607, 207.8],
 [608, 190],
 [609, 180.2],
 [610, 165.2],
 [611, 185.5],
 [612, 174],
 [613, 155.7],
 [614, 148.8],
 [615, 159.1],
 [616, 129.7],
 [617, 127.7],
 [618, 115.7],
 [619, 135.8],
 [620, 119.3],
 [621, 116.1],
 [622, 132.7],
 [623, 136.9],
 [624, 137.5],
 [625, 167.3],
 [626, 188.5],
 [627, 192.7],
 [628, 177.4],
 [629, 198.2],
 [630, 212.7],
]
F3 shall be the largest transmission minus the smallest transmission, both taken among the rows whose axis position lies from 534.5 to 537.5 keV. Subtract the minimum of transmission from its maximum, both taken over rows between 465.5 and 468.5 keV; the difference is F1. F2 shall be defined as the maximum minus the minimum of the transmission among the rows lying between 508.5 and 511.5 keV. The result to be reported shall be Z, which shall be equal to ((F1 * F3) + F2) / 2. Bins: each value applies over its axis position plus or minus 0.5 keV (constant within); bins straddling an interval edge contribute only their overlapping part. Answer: 237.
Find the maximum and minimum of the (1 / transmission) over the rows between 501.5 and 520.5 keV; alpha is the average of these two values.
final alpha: 0.0050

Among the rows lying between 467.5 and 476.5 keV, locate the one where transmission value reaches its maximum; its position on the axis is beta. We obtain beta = 468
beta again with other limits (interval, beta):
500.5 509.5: 501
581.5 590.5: 587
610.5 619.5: 611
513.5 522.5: 521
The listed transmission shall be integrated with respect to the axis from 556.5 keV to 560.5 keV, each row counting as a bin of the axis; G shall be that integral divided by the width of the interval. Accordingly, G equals 228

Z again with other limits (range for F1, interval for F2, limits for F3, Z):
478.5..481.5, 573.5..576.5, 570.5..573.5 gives 87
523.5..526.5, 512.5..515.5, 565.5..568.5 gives 58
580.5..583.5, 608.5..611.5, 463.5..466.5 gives 32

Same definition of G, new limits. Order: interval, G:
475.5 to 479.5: 230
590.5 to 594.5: 213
